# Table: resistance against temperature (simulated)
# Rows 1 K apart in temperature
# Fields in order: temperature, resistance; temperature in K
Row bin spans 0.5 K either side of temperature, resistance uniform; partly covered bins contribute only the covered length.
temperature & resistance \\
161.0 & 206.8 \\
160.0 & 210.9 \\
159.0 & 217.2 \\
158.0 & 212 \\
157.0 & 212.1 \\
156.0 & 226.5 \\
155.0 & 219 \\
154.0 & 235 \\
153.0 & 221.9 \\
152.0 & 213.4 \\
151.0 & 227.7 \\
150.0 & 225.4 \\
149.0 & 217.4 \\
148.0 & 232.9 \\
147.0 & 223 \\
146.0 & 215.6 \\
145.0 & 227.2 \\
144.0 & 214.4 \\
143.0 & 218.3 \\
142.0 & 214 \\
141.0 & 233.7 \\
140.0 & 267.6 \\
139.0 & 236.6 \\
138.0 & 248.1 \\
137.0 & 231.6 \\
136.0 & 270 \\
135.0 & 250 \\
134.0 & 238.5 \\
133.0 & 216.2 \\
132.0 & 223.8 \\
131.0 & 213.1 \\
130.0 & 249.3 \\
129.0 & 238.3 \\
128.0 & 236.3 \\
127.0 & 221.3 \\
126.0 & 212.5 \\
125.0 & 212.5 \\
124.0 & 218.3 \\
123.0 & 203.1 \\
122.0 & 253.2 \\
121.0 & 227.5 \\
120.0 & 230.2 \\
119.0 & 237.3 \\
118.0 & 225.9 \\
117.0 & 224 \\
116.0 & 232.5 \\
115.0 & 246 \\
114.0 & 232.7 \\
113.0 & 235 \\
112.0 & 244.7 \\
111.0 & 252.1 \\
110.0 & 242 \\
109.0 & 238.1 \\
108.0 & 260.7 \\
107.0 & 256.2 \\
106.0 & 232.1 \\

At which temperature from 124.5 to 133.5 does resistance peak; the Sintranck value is 130.0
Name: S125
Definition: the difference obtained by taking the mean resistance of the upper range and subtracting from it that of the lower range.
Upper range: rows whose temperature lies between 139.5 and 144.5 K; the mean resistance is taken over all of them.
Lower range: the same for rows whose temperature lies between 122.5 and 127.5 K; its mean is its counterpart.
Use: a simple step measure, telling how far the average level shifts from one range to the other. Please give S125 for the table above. 16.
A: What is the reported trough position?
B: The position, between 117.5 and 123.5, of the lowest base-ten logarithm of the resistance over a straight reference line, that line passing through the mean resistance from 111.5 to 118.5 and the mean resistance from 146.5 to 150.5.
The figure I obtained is 123.0 K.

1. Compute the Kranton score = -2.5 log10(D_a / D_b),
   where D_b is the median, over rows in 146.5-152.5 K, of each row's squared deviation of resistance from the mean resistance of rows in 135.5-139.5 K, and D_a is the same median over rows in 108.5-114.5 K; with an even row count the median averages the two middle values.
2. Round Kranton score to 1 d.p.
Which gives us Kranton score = 2.5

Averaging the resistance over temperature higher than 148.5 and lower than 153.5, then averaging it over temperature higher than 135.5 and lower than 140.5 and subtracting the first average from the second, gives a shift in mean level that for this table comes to 30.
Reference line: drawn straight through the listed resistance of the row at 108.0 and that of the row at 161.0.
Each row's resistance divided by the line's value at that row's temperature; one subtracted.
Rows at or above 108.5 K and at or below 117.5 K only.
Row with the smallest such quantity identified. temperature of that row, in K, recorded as 117.0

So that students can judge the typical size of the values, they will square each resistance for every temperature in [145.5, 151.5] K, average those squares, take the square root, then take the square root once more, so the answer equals 15.0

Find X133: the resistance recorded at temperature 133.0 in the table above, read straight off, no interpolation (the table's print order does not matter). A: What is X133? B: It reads 216.2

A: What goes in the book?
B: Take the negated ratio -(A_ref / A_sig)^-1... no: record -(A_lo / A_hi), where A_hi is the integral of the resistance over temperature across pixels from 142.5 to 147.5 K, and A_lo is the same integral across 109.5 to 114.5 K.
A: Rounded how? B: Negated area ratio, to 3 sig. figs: -1.10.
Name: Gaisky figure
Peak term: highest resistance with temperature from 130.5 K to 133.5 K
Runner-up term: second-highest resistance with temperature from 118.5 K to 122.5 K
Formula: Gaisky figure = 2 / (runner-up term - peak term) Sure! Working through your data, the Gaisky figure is 0.15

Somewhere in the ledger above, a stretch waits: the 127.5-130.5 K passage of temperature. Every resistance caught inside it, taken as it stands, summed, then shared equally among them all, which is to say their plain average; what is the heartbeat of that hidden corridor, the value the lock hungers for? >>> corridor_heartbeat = 241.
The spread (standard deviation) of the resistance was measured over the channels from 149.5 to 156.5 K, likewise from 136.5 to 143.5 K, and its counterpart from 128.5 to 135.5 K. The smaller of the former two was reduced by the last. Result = -8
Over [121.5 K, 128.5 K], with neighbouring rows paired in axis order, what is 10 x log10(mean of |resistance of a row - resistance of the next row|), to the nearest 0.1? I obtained 12.0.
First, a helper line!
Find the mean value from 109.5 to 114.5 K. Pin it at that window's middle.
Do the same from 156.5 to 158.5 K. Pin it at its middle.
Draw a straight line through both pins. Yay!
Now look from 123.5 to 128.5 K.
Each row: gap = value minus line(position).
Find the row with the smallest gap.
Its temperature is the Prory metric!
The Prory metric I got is 125.0 K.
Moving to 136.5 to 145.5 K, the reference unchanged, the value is 142.0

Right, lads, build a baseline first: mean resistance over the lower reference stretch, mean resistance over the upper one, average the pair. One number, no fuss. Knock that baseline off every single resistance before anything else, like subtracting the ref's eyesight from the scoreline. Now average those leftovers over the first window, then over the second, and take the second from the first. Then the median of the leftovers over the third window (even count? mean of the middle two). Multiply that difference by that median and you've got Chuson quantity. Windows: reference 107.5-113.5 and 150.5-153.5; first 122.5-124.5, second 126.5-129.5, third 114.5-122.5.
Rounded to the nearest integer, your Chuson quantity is 40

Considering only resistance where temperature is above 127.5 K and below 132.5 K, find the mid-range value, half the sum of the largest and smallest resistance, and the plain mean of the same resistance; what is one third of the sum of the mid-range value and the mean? 154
